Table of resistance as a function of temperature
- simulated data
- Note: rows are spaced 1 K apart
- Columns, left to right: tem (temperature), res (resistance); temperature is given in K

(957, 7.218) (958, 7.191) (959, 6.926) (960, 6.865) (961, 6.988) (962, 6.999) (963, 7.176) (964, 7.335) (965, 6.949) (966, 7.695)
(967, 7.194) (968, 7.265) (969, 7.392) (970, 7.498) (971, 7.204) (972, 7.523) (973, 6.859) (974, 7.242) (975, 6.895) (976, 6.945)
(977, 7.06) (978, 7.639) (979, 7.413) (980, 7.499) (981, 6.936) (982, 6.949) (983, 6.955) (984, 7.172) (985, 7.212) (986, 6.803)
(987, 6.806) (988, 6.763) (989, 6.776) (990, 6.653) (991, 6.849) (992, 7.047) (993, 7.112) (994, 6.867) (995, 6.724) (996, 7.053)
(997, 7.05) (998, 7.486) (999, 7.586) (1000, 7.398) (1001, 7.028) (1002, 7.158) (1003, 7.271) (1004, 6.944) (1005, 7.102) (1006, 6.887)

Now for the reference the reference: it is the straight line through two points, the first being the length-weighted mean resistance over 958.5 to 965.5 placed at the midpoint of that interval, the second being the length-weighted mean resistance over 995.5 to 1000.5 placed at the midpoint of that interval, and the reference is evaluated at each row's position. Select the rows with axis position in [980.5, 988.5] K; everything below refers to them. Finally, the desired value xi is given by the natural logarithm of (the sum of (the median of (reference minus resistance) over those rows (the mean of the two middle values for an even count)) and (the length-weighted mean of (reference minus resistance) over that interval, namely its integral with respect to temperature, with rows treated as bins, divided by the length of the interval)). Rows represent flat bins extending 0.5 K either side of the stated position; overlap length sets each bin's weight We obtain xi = -0.7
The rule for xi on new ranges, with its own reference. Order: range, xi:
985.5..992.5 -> -0.2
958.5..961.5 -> -1.7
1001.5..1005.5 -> -0.8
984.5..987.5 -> -0.4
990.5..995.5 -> -0.3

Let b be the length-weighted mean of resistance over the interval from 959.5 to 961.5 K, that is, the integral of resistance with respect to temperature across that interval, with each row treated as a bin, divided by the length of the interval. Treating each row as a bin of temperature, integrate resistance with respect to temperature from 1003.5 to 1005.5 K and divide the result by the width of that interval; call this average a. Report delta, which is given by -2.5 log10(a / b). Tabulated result -0.015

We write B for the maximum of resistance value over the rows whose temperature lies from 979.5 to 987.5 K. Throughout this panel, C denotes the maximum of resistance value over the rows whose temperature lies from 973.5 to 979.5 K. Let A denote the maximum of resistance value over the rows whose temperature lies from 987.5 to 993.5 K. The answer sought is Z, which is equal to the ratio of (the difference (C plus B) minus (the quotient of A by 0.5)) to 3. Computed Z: 0.3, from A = 7.112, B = 7.499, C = 7.639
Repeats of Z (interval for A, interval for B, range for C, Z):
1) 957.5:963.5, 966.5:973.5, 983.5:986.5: 0.1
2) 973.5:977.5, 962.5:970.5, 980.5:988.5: 0.1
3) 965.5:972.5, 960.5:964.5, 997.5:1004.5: -0.2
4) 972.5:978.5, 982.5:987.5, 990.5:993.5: -0.3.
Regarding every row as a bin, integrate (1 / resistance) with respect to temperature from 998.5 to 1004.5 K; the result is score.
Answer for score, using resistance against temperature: 0.831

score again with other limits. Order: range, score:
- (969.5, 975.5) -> 0.834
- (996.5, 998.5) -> 0.275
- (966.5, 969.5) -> 0.412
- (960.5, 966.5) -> 0.836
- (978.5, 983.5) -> 0.700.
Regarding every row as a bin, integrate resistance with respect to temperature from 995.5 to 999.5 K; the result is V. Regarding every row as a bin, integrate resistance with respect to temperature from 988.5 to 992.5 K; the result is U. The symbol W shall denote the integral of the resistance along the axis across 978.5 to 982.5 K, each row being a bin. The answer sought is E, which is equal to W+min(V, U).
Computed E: 56.1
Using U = 27.3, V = 29.2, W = 28.8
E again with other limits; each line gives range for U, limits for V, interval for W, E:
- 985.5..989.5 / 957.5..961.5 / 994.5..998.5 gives 55.5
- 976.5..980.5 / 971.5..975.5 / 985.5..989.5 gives 55.7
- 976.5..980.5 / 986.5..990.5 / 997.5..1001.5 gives 56.5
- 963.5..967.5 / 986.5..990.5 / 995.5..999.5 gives 56.2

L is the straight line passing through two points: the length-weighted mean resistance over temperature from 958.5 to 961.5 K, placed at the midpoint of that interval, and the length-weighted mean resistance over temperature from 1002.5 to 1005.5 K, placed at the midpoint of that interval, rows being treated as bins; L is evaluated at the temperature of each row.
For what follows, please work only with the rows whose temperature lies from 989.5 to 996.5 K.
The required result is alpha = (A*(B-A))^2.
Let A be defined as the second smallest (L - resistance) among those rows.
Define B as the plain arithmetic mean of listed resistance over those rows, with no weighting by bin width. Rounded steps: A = 0.0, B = 6.90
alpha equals 0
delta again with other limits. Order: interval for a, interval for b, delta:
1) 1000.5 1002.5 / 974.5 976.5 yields -0.027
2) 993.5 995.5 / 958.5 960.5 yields 0.016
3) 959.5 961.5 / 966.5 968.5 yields 0.046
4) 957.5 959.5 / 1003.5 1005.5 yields -0.005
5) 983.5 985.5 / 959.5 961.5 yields -0.041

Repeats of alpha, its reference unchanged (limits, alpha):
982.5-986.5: 1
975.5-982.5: 14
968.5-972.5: 18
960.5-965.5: 3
